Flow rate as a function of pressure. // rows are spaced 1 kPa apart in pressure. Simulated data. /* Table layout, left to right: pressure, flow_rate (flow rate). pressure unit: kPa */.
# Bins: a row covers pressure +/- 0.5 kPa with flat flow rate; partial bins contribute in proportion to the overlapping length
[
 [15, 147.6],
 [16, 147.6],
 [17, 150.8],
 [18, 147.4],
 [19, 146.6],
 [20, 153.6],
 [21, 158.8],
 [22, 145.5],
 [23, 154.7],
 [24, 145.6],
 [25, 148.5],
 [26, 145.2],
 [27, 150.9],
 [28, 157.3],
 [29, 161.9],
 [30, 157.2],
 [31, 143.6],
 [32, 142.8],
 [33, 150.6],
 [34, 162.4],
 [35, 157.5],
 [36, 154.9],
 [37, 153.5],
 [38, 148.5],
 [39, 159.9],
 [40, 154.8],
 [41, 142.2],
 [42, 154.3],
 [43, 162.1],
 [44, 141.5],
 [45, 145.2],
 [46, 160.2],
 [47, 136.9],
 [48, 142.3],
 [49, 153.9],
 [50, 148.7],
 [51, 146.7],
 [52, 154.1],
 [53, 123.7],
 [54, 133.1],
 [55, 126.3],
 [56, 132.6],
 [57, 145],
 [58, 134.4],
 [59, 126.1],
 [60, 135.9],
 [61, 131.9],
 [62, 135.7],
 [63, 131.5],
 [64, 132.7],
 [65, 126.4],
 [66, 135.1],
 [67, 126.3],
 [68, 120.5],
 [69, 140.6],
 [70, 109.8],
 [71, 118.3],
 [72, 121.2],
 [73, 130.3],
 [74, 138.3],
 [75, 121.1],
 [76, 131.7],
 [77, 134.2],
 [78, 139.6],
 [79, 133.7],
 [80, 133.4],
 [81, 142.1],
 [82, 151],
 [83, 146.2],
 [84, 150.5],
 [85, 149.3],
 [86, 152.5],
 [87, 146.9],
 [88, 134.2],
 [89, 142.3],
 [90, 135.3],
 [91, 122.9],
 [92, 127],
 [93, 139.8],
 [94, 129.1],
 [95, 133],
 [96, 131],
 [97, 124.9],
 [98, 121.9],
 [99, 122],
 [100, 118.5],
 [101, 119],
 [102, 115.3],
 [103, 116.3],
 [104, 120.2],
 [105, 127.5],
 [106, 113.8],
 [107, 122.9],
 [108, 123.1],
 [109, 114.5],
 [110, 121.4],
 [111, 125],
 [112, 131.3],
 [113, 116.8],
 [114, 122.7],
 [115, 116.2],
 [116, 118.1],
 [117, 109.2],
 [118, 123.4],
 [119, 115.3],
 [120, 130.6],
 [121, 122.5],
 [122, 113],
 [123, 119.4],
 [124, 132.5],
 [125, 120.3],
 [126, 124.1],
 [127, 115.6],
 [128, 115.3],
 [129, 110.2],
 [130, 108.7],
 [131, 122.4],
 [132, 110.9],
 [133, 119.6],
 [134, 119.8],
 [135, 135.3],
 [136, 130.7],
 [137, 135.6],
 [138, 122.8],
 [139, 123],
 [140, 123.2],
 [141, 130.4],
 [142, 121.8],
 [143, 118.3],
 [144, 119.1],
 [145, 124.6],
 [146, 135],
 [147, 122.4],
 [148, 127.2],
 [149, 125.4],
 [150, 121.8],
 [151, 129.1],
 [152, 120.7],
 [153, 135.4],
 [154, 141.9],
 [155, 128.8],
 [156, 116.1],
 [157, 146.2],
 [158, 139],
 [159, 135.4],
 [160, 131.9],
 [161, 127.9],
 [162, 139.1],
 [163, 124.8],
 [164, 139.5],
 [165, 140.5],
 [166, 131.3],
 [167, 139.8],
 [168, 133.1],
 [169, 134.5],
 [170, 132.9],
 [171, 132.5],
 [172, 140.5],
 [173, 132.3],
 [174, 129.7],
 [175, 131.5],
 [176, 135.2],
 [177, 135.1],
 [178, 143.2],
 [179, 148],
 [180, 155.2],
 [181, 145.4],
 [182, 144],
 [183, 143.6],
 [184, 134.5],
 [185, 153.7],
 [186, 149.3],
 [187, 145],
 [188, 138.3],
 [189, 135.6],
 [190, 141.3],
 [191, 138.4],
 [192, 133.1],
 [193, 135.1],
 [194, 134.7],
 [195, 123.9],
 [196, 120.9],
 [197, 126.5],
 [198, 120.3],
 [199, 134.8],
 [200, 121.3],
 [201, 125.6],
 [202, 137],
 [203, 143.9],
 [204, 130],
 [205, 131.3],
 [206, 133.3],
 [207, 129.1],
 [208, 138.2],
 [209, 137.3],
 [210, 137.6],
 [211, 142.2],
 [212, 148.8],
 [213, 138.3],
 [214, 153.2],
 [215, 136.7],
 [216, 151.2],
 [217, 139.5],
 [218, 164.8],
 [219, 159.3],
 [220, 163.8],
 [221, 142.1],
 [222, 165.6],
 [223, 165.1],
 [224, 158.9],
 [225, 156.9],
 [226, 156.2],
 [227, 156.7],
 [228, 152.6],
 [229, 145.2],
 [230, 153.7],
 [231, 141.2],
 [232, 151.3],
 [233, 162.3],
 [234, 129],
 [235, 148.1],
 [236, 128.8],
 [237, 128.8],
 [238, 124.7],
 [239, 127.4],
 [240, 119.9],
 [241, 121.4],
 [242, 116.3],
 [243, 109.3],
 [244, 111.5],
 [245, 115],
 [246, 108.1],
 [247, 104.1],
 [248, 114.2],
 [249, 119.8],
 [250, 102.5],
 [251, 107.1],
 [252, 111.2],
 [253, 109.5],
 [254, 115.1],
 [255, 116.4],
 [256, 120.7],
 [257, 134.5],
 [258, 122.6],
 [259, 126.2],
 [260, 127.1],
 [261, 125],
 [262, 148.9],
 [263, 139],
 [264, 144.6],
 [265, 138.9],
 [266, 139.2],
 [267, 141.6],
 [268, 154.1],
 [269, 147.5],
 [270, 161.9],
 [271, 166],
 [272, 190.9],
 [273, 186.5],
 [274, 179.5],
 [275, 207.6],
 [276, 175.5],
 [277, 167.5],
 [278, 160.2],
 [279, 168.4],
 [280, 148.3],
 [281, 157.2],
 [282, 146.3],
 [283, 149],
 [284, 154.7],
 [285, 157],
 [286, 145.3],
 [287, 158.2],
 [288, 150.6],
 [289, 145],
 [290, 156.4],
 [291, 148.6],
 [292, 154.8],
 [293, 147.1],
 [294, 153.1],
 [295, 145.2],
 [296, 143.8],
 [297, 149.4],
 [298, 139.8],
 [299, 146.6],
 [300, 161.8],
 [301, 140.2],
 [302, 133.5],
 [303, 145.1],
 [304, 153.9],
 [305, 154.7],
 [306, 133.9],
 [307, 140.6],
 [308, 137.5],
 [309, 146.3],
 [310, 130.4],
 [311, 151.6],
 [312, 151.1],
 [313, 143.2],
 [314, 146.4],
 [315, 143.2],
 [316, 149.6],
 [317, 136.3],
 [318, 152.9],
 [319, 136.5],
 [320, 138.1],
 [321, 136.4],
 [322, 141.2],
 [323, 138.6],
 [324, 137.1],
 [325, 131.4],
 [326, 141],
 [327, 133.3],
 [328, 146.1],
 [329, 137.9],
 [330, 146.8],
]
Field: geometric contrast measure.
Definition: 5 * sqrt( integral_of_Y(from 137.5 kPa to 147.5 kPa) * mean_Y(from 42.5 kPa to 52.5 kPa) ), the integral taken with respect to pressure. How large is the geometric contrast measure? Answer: 2151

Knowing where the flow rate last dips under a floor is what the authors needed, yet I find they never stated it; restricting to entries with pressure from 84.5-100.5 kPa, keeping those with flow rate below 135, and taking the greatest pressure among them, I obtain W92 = 100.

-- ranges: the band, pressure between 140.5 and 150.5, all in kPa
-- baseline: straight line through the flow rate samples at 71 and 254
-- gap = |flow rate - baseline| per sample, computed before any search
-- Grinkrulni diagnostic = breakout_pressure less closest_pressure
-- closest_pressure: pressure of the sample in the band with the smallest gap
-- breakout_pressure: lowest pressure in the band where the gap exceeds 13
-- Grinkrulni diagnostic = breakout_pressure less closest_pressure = -2 kPa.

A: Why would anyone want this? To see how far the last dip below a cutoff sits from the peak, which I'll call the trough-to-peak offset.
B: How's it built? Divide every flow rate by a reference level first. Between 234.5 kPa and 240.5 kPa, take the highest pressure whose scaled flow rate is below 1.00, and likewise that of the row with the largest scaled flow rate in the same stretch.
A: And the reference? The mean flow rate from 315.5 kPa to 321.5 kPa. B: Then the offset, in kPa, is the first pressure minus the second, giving 5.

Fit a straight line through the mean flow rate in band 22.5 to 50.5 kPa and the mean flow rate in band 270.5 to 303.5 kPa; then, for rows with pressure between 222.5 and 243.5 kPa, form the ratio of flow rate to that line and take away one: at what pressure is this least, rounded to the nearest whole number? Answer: 243 kPa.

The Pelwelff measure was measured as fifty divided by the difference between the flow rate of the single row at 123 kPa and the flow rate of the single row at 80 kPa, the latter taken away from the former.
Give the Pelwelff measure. -3.6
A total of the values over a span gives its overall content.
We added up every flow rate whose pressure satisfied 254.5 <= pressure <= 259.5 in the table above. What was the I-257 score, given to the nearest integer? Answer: 620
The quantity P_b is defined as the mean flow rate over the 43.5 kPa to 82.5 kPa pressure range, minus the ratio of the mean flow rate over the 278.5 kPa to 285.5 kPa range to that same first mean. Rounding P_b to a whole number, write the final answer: 134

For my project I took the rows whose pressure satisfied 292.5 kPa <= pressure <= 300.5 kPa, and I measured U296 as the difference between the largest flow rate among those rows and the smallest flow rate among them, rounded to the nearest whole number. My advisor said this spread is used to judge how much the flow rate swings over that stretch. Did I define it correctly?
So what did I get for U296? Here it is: 22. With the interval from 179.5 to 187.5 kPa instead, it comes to 21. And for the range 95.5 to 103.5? 16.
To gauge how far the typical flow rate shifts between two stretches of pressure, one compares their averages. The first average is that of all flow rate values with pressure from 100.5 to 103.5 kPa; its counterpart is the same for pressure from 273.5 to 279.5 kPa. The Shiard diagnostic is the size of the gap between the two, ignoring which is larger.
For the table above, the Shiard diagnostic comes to 60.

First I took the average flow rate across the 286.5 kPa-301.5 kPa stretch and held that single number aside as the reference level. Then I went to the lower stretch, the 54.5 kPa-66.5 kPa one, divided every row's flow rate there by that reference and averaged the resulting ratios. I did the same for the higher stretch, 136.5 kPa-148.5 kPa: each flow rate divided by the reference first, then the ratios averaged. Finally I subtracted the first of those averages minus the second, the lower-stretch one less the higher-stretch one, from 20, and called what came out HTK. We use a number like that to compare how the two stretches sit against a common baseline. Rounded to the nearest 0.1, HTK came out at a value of 19.9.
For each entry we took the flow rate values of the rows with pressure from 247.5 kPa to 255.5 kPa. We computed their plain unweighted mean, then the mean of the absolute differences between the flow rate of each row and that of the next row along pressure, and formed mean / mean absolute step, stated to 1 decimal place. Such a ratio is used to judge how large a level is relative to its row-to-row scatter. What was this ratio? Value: 19.5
